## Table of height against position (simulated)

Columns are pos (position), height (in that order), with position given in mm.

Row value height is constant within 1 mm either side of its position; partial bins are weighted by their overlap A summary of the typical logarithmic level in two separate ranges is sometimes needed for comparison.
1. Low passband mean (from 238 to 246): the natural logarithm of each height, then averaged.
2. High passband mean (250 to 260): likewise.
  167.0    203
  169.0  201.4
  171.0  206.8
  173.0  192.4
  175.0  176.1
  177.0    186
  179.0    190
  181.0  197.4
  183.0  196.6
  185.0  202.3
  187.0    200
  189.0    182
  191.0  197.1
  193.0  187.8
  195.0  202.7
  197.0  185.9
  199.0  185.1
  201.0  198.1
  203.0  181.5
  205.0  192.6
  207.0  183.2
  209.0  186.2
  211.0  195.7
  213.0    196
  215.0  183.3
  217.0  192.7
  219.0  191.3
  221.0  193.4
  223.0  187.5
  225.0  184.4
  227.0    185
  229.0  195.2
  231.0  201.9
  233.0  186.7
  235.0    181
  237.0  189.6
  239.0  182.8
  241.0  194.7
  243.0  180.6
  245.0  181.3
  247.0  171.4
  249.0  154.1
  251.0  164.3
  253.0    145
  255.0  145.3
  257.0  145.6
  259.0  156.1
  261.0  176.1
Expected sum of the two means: 10.2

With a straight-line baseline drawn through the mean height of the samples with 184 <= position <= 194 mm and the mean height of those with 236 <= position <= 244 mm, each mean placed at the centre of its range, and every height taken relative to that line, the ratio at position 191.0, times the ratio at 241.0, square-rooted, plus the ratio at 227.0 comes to 2.01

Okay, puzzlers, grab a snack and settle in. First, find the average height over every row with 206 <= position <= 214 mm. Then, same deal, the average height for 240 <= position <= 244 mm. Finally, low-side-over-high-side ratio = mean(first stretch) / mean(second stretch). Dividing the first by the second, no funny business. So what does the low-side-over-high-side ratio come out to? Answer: 1.014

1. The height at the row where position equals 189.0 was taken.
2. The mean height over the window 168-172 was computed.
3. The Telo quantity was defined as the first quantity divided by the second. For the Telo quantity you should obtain 0.89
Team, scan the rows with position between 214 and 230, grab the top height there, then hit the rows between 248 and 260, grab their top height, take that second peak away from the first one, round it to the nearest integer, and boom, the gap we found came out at 31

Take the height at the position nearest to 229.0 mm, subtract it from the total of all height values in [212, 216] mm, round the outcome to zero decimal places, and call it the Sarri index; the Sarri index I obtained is 184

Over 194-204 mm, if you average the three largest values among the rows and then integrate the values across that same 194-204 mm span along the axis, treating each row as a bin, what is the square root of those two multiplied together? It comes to 611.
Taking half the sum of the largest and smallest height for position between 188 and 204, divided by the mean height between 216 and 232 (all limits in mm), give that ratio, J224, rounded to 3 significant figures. 1.00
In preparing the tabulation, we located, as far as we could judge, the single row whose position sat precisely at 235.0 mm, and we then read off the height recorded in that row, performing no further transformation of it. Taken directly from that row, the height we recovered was 181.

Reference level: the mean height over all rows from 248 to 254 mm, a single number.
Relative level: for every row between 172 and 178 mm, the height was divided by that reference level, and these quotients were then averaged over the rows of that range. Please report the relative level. 1.20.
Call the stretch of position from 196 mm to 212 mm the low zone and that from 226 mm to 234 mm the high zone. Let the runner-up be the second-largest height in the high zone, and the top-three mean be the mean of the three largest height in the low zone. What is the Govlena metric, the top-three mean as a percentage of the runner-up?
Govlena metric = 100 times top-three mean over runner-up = 100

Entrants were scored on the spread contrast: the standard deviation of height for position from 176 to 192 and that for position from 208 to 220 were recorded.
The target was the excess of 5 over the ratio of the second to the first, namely 4.3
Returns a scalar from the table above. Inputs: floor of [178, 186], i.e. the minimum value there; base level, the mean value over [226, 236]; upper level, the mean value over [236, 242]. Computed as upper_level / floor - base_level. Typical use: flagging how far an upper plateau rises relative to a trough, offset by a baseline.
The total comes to -189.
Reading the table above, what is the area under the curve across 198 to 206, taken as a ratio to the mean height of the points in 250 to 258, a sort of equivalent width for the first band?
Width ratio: 10.1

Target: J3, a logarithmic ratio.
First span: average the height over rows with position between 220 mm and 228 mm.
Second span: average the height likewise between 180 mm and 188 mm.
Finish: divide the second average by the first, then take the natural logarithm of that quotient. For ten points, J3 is 0.060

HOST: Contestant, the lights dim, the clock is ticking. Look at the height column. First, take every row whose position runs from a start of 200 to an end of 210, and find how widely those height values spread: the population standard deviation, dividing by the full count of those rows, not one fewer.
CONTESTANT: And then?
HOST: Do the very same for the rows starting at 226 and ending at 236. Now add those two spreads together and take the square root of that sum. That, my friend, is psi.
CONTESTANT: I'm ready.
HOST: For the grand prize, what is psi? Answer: 3.7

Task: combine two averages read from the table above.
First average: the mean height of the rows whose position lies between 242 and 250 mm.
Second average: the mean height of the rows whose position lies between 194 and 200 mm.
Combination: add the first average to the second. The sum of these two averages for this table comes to 363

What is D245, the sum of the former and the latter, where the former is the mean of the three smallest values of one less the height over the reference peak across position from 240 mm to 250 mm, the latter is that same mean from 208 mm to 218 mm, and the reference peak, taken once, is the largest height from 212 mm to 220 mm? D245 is 0.060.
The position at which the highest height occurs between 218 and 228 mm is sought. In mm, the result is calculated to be 221.0 mm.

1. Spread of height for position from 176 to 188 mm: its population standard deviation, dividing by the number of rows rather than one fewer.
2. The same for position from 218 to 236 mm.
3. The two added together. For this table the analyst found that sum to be 11.8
